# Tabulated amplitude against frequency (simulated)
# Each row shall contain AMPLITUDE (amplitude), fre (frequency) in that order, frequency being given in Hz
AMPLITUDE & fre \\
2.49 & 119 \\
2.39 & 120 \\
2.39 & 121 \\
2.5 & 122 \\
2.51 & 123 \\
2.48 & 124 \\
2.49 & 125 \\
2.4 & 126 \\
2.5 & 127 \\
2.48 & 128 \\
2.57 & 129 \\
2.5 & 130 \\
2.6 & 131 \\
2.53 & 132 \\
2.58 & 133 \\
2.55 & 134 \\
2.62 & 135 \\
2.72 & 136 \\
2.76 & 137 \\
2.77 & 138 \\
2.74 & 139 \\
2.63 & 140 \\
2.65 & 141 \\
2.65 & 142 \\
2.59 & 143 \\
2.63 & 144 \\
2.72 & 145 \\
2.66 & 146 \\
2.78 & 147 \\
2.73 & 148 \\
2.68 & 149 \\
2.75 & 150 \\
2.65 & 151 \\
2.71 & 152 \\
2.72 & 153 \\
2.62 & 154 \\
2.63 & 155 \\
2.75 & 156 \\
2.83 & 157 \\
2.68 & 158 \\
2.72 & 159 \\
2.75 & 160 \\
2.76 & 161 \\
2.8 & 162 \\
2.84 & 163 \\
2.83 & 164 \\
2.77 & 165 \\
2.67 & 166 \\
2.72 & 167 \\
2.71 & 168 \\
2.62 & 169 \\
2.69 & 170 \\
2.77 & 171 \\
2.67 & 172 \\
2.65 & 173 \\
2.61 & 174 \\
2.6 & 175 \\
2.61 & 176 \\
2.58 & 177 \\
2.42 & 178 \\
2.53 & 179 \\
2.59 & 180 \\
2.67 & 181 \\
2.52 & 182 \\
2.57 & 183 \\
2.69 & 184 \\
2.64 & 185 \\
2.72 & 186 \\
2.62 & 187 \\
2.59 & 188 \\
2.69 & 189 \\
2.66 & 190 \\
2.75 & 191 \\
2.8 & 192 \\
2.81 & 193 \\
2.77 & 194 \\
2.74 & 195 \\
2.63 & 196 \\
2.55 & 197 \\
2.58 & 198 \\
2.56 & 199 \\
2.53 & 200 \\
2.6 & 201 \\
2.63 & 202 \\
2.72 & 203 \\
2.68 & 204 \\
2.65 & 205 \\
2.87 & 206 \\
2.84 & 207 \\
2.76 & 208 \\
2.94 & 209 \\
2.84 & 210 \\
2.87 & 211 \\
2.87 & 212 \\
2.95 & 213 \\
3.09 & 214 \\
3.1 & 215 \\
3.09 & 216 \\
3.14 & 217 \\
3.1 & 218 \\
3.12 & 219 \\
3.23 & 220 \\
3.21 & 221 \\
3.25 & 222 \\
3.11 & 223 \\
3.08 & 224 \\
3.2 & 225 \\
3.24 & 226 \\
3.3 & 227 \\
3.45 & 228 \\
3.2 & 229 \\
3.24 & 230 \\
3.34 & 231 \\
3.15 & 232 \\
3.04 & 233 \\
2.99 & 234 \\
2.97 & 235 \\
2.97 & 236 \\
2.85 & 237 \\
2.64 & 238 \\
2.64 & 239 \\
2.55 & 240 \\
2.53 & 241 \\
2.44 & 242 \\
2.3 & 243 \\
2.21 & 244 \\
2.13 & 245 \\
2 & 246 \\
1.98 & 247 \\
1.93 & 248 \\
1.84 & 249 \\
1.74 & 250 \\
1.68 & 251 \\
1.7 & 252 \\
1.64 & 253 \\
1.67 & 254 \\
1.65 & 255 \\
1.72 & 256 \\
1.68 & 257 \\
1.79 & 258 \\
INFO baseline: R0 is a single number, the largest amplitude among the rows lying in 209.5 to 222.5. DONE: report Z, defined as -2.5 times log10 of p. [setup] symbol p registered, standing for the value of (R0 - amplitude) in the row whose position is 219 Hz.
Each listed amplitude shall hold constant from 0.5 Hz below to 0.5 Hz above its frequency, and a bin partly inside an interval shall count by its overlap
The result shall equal 2.22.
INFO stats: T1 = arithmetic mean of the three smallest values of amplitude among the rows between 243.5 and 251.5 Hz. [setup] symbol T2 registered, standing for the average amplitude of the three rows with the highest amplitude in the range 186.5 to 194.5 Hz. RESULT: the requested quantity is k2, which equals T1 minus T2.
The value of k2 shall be -1.0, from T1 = 1.8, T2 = 2.79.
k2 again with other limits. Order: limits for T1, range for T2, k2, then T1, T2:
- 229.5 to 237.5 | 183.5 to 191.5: 0.2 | 2.9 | 2.72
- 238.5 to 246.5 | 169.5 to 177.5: -0.6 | 2.1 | 2.71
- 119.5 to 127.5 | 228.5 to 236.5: -0.9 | 2.4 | 3.26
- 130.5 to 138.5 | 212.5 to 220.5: -0.6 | 2.6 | 3.16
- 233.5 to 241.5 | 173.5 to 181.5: -0.1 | 2.6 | 2.63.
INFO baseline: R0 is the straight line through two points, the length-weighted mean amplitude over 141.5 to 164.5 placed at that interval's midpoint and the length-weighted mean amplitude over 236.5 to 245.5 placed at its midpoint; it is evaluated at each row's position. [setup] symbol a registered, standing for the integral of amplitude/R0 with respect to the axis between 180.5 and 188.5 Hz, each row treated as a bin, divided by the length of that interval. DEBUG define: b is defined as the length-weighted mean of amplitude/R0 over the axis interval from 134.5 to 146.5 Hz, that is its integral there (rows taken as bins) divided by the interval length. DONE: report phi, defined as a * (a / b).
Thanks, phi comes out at 1.02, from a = 1.00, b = 0.97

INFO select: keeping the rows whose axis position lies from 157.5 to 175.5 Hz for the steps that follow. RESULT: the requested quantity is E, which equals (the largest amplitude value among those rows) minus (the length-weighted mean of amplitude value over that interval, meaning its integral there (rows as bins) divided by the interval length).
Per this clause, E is 0.13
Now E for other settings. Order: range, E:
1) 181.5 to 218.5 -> 0.38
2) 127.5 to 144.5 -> 0.15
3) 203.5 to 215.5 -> 0.23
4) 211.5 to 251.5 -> 0.65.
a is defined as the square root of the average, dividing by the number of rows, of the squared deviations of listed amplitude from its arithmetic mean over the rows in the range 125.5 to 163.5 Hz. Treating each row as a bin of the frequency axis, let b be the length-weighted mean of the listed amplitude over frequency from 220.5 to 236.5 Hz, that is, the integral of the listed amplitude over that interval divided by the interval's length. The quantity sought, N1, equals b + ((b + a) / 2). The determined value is 4.81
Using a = 0.10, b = 3.17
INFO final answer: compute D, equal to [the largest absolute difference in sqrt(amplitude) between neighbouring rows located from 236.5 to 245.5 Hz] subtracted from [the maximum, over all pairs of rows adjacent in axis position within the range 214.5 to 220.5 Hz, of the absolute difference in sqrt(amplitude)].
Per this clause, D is -0.03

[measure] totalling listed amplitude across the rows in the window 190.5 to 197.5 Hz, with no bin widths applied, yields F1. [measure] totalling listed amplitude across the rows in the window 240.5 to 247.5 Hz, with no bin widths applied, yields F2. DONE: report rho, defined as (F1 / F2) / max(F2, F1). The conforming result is 0.064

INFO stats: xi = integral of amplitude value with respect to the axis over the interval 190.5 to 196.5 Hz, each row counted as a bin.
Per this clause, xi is 16.5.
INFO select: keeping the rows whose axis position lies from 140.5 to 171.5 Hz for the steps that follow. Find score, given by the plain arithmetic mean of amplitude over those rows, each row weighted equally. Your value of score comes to 2.71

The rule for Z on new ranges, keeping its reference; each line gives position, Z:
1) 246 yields -0.24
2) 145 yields 0.69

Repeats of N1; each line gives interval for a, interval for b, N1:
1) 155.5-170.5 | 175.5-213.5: 4.06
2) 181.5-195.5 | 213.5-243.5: 4.57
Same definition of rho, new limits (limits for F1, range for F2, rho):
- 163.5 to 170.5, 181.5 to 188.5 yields 0.054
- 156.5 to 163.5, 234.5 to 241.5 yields 0.052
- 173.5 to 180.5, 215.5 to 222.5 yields 0.037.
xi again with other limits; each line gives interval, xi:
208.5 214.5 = 17.6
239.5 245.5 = 14.2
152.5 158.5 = 16.2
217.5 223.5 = 19.0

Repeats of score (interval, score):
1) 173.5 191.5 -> 2.61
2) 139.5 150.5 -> 2.68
